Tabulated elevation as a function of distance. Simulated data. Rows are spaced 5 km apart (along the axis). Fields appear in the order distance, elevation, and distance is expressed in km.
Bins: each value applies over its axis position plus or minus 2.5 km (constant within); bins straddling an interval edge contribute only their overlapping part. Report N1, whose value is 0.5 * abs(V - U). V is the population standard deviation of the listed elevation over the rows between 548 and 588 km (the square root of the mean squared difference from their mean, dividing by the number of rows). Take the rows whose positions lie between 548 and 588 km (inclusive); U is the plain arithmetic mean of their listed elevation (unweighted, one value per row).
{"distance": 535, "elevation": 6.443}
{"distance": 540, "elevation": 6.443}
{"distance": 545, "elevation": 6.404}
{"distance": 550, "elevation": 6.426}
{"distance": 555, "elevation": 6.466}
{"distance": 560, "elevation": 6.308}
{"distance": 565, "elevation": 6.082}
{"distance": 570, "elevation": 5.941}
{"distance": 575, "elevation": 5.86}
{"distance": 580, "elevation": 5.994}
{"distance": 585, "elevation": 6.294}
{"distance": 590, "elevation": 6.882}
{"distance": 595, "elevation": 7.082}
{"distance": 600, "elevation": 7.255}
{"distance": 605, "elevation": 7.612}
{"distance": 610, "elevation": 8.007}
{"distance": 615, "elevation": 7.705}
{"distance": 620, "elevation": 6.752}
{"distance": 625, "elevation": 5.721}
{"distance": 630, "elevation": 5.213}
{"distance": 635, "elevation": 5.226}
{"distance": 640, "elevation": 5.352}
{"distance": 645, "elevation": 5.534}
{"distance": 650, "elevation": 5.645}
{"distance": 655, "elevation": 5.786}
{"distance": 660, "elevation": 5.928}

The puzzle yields 2.98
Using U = 6.2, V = 0.22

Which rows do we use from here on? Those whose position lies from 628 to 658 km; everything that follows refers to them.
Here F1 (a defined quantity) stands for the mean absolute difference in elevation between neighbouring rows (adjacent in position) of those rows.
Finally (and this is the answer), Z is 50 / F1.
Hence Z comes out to 436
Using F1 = 0.11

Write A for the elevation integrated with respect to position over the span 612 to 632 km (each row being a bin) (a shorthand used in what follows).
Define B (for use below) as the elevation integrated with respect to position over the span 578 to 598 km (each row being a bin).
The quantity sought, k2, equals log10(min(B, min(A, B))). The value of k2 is 2.108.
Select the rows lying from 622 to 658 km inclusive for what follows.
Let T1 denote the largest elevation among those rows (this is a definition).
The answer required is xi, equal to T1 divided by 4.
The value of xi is 1.45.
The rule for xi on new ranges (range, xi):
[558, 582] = 1.58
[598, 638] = 2.00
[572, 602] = 1.81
